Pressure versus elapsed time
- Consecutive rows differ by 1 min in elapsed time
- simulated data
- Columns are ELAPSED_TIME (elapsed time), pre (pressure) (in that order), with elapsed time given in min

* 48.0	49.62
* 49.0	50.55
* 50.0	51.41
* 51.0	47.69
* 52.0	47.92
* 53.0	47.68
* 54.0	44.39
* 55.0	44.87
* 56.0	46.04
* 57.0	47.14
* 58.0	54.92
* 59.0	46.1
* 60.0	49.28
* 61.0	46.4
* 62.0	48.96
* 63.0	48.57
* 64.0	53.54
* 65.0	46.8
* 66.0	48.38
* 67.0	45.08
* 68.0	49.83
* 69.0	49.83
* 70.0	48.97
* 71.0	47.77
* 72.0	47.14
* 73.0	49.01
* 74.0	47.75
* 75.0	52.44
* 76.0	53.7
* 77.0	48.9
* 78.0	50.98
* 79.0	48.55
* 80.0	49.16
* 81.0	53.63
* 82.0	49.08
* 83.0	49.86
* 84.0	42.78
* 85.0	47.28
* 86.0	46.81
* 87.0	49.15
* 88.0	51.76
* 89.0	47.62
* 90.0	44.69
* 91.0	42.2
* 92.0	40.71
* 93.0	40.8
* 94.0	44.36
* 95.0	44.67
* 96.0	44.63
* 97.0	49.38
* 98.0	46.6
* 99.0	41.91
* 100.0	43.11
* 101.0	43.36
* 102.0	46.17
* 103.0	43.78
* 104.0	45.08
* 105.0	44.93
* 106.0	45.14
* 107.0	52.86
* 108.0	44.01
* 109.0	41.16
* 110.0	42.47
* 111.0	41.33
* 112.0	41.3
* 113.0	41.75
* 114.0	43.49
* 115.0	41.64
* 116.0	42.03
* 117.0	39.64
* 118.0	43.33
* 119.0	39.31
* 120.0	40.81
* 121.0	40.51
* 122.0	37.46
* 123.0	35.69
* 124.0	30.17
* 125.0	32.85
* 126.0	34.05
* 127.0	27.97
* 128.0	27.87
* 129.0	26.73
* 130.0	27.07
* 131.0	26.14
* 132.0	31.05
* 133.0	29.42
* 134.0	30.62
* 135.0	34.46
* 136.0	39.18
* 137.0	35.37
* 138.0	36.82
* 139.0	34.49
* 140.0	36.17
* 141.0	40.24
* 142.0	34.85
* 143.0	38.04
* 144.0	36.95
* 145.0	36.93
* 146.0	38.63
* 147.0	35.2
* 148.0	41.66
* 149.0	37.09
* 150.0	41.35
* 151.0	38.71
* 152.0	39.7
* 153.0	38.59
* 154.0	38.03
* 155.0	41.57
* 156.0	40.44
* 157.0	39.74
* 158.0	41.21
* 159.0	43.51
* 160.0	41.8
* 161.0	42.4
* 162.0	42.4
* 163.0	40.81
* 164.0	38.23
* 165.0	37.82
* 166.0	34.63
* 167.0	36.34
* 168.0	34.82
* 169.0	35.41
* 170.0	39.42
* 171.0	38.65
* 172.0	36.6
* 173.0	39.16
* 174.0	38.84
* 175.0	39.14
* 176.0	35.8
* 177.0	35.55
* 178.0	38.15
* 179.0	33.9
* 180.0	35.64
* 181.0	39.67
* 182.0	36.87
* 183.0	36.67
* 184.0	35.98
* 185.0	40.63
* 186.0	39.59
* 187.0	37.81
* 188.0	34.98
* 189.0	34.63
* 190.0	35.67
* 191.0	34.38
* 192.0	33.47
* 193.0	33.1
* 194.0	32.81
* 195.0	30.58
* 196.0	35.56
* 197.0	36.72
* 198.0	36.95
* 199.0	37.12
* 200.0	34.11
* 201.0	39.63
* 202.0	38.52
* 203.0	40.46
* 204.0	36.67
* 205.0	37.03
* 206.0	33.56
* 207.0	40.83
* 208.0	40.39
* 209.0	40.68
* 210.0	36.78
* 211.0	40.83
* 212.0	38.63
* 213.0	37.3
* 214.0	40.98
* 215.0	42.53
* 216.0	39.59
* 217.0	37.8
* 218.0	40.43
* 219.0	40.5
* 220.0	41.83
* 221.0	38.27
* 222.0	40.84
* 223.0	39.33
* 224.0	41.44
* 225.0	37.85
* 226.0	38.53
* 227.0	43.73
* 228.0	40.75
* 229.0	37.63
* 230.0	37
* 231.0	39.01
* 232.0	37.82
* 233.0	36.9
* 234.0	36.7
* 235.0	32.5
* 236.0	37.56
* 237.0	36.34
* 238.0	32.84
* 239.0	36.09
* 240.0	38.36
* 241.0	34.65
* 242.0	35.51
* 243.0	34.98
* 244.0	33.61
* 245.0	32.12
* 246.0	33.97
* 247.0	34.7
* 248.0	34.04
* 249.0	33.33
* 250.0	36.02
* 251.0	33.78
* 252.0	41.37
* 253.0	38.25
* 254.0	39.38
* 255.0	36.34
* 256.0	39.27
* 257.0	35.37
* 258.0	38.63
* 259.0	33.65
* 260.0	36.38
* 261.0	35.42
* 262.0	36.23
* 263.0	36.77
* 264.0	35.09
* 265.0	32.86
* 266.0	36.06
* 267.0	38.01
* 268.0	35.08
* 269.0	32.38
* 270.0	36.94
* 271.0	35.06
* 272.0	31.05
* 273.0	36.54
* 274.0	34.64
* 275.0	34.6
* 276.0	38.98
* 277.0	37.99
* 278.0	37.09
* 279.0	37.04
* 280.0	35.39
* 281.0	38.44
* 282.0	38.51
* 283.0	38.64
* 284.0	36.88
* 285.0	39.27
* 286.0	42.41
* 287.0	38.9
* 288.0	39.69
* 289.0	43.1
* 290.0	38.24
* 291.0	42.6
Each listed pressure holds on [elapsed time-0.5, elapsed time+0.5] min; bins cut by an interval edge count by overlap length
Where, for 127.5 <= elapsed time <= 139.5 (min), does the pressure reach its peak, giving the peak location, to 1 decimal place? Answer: 136.0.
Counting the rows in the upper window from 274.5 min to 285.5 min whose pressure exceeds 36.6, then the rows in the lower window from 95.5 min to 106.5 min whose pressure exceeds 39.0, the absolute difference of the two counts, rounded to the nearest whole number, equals 2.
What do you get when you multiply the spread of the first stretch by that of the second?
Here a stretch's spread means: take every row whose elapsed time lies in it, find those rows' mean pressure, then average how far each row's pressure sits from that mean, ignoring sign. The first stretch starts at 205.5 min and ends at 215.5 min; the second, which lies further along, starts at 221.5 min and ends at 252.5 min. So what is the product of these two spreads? 5.1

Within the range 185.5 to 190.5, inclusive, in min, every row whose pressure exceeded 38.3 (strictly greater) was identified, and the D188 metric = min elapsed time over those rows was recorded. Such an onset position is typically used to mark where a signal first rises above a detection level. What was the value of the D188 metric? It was 186.0 min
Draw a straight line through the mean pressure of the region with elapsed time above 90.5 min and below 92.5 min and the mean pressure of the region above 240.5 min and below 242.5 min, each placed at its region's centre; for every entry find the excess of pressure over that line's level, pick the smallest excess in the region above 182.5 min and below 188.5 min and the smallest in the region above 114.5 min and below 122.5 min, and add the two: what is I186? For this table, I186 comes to -5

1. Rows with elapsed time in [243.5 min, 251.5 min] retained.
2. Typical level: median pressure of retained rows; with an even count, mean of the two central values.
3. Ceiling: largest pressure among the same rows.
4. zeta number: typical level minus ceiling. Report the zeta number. -2.1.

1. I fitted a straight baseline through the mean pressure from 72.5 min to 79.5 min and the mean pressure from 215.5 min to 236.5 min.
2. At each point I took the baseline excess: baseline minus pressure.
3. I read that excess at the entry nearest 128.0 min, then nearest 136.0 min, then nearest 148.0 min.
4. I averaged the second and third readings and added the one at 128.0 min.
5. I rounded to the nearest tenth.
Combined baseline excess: 23.2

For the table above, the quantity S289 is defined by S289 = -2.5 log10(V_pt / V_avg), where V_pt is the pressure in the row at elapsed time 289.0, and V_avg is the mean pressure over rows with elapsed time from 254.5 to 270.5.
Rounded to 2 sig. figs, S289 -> -0.20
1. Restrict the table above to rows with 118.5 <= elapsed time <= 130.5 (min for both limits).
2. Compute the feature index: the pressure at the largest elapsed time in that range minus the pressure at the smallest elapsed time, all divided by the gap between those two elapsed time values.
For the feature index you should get -1.11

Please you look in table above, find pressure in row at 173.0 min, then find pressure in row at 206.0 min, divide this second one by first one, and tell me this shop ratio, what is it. 0.86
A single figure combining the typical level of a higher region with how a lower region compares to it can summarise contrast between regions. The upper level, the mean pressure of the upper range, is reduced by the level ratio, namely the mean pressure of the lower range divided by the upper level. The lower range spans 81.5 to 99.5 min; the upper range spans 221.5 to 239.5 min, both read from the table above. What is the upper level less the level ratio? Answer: 37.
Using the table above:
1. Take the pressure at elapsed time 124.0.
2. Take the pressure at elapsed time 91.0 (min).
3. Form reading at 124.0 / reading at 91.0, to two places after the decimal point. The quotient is 0.71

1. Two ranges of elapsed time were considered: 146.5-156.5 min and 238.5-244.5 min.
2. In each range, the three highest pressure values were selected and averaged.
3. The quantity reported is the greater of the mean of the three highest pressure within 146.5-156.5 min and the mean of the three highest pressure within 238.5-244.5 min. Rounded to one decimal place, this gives 41.5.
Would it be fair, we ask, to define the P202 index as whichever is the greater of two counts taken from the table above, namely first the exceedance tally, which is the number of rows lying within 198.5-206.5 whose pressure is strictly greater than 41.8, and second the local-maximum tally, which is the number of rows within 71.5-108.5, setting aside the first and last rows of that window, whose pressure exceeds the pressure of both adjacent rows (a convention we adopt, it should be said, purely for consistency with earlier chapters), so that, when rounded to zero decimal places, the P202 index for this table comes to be 12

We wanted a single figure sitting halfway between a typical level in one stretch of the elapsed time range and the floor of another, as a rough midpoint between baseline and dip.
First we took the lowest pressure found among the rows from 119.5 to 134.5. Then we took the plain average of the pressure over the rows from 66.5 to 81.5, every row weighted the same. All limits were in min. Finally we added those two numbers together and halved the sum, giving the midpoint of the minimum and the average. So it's 38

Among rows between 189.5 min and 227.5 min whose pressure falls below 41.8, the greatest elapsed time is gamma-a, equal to 226.0 min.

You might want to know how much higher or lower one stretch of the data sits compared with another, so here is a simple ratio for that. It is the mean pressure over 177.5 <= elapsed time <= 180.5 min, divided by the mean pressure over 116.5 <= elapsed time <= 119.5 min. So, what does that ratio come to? 0.88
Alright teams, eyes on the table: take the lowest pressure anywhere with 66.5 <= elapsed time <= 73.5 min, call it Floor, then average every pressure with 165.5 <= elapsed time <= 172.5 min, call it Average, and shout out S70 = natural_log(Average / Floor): -0.21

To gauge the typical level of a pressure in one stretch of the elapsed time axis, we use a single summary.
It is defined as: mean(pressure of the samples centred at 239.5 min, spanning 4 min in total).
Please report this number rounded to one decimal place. 35.5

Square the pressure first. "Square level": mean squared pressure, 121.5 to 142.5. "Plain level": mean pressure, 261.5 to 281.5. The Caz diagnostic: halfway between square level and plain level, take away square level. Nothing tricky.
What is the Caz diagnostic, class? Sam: -528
